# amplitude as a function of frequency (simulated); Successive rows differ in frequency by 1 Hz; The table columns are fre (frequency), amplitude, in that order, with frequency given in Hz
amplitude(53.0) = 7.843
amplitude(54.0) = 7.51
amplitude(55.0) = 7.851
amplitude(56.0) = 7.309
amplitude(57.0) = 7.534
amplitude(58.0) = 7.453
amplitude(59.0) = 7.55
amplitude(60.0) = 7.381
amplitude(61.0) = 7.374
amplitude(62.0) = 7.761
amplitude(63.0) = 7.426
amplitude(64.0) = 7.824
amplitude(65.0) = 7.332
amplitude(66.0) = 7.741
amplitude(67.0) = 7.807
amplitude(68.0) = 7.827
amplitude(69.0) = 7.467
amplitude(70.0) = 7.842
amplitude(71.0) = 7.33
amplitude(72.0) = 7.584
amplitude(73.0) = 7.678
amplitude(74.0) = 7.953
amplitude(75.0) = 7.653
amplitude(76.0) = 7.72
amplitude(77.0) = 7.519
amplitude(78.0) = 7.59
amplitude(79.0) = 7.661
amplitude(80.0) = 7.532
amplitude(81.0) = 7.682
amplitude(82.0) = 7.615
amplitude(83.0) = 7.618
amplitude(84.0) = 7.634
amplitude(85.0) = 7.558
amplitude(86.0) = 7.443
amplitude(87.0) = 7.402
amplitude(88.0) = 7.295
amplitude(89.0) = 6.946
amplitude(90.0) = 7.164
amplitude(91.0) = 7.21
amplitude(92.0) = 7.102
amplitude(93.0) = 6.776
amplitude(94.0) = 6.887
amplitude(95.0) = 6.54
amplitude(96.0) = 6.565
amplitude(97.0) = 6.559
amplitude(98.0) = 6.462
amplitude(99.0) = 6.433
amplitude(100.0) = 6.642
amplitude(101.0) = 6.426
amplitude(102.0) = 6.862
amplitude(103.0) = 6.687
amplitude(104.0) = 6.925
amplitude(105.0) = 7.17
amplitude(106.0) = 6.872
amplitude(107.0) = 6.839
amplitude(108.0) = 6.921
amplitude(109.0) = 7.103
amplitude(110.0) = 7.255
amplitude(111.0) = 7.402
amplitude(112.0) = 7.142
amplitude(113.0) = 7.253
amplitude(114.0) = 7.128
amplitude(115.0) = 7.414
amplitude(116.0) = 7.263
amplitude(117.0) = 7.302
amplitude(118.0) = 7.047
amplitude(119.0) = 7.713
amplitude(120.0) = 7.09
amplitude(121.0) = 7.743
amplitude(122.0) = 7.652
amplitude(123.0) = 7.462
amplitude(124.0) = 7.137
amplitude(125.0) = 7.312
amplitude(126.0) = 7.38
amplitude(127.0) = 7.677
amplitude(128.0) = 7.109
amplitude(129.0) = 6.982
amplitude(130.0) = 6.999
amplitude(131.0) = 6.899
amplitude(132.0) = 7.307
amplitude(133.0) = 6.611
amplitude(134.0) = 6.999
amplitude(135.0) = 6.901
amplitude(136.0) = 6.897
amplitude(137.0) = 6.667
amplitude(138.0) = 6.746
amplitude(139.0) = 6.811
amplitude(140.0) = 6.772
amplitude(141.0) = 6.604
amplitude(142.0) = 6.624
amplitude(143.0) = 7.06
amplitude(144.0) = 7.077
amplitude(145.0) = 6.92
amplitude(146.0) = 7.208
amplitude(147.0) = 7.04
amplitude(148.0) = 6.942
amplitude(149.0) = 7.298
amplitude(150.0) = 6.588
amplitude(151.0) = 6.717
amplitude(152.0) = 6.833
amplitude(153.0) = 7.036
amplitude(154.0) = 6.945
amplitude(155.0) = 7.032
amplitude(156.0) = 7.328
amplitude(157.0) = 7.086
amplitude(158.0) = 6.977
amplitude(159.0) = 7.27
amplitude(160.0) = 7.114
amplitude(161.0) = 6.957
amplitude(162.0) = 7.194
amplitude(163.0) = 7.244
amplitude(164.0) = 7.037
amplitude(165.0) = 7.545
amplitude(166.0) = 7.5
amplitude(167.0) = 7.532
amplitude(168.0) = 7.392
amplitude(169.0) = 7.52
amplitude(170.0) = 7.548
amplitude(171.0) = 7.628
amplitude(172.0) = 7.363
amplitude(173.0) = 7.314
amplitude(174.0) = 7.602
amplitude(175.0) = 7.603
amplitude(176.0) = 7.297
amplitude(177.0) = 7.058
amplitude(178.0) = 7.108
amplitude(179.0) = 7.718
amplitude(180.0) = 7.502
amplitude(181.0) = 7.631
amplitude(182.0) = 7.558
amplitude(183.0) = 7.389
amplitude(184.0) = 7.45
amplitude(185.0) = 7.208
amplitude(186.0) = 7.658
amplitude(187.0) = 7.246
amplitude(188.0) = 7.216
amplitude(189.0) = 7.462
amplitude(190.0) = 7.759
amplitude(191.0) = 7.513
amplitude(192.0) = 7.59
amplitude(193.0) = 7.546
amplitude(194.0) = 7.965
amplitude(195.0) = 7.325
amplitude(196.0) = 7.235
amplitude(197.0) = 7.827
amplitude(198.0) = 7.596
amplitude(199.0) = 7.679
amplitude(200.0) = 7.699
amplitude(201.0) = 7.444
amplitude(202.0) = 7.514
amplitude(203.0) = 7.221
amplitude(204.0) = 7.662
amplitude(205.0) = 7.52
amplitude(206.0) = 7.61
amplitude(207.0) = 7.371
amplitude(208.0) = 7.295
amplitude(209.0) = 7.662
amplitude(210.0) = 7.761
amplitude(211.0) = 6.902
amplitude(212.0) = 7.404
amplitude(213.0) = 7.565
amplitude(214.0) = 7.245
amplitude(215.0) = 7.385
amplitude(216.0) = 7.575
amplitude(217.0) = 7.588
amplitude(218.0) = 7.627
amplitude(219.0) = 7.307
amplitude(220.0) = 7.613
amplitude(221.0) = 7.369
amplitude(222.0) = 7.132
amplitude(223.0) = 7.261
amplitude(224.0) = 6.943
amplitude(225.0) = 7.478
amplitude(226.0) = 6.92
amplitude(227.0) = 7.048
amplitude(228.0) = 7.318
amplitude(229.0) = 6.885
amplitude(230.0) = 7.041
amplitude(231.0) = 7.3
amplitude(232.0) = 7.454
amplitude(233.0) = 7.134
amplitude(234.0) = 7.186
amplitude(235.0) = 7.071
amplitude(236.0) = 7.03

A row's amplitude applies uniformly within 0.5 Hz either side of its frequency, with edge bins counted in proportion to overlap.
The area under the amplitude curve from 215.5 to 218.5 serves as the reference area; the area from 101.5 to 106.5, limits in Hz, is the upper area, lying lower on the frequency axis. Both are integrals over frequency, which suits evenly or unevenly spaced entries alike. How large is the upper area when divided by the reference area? 1.5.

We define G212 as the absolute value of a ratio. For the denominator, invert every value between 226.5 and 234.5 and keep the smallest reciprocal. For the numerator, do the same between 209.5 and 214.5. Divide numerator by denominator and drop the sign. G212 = 0.96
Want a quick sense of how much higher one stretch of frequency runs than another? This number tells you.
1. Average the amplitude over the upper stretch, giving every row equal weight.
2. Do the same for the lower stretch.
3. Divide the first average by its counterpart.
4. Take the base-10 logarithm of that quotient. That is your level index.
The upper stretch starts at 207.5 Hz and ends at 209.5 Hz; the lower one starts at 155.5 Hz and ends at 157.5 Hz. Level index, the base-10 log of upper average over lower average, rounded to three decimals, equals 0.016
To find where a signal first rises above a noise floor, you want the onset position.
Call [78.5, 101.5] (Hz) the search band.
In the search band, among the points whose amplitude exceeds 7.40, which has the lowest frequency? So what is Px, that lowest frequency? 79.0 Hz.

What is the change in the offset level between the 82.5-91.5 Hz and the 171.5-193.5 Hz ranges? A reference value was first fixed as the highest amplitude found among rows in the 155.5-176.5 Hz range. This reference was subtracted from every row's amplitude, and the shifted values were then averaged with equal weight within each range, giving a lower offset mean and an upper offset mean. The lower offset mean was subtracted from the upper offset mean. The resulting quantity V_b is 0.08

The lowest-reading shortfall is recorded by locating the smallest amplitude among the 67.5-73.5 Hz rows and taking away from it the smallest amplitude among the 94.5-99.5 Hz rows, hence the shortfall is 0.9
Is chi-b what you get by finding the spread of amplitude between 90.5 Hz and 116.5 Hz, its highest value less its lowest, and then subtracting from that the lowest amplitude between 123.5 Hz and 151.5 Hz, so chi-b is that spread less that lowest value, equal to -5.60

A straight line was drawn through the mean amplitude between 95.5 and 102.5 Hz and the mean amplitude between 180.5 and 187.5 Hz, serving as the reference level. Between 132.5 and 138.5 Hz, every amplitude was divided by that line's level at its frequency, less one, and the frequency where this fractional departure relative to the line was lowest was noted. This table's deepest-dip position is 133.0 Hz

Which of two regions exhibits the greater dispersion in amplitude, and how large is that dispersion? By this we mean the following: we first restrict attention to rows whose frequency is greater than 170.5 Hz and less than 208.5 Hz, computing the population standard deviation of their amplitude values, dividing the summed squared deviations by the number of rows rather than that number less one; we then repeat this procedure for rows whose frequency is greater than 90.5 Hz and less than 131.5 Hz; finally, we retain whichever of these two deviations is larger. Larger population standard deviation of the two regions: 0.35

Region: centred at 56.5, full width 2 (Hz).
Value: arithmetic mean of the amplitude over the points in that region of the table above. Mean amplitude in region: 7.42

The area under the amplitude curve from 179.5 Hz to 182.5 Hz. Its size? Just 22.7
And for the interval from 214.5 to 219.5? 37.5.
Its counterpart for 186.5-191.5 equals 37.2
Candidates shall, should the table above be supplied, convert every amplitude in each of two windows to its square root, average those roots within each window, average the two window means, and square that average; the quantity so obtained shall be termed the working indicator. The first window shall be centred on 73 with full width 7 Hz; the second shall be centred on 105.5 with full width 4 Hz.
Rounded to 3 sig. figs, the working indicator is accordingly 7.31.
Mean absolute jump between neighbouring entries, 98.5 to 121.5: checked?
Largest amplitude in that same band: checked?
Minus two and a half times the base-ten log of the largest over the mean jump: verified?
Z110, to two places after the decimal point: -3.71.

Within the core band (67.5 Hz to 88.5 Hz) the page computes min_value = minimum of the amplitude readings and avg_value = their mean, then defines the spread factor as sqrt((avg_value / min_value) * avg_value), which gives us 2.81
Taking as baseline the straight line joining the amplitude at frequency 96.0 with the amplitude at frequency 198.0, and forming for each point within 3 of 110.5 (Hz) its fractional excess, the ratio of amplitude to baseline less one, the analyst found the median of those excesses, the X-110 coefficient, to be 0.069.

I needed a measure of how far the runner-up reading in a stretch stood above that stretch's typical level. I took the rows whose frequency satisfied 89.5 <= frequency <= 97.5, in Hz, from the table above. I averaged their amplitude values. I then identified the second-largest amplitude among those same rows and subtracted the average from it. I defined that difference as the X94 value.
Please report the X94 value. 0.31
